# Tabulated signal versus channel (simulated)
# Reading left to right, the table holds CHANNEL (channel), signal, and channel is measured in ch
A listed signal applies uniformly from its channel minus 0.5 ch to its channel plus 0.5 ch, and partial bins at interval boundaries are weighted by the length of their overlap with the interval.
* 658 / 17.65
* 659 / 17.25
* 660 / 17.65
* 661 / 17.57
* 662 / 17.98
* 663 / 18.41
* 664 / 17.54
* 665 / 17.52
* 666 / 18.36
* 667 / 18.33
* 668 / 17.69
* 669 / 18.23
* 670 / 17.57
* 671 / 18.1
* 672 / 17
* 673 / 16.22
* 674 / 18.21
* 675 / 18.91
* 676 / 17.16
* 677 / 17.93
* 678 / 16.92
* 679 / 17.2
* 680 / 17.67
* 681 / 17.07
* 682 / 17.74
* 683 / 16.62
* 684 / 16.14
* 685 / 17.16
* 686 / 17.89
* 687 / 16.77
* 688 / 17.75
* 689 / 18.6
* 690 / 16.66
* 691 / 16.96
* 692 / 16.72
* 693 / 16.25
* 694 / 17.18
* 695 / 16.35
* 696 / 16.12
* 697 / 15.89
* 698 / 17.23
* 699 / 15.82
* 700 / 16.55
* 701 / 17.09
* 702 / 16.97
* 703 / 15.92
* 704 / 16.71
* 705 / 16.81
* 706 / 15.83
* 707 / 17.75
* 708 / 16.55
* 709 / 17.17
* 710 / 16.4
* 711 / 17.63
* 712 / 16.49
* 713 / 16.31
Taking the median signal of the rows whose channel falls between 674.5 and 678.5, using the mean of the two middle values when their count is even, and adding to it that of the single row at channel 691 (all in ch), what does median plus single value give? 34.5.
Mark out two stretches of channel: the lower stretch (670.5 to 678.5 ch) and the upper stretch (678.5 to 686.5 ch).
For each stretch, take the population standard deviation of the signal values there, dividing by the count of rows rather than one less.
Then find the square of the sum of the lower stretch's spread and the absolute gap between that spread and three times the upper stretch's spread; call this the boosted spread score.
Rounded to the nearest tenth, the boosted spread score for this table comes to 2.8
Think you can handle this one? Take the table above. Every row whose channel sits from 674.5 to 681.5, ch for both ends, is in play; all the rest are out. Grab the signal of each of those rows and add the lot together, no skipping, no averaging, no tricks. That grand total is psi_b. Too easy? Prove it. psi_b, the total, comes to 123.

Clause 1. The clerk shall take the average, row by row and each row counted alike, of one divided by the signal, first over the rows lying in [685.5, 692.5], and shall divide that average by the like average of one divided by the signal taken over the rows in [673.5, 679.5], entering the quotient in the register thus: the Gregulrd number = 1.02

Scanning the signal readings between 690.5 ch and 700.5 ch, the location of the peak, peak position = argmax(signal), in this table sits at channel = 698 ch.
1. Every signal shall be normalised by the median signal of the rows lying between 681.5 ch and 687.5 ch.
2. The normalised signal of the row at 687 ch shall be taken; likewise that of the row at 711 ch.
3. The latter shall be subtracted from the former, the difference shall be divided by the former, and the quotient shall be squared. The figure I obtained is 0.003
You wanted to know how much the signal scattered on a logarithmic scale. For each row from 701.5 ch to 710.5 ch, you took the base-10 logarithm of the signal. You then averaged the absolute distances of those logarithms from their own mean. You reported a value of 0.0117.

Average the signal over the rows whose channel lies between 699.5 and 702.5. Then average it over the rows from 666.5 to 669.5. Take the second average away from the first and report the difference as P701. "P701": -1.2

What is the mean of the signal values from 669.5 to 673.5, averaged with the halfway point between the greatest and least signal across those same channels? 17.2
